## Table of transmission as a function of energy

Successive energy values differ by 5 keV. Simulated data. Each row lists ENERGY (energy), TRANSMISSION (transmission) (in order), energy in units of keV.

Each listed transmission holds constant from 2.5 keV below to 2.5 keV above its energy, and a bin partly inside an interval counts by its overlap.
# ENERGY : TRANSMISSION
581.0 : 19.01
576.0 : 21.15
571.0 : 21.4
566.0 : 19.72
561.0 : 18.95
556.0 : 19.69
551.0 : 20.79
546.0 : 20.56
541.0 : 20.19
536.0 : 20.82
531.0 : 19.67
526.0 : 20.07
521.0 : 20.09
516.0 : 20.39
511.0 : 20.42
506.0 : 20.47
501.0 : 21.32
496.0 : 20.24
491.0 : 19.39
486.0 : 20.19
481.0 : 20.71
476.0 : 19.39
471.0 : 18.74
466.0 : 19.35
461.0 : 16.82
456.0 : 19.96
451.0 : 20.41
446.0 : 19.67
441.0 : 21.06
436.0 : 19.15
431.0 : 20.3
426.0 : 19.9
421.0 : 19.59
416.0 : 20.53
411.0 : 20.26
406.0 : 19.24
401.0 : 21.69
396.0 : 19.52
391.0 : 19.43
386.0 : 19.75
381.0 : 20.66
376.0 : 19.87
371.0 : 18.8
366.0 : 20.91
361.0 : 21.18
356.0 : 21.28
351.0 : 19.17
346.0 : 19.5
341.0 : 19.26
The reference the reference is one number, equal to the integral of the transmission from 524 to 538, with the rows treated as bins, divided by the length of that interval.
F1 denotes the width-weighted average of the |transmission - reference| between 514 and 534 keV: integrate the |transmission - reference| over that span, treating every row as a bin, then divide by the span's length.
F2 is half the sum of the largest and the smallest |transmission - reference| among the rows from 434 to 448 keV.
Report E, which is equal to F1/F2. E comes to 0.31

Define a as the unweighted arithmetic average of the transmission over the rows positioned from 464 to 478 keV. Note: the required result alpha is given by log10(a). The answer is 1.28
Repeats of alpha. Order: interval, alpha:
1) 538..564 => 1.30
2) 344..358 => 1.30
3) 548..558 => 1.31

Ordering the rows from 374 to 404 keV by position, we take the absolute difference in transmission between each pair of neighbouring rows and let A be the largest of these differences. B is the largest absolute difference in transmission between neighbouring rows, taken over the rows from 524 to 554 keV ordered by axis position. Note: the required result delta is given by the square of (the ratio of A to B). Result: 3.6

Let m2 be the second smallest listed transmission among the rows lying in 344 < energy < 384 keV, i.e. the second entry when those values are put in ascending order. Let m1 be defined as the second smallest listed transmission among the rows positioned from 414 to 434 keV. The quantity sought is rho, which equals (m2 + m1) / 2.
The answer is 19.5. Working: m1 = 19.9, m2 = 19.17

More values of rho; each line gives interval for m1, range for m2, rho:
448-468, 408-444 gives 19.5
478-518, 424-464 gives 19.7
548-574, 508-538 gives 19.9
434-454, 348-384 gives 19.4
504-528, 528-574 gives 19.9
